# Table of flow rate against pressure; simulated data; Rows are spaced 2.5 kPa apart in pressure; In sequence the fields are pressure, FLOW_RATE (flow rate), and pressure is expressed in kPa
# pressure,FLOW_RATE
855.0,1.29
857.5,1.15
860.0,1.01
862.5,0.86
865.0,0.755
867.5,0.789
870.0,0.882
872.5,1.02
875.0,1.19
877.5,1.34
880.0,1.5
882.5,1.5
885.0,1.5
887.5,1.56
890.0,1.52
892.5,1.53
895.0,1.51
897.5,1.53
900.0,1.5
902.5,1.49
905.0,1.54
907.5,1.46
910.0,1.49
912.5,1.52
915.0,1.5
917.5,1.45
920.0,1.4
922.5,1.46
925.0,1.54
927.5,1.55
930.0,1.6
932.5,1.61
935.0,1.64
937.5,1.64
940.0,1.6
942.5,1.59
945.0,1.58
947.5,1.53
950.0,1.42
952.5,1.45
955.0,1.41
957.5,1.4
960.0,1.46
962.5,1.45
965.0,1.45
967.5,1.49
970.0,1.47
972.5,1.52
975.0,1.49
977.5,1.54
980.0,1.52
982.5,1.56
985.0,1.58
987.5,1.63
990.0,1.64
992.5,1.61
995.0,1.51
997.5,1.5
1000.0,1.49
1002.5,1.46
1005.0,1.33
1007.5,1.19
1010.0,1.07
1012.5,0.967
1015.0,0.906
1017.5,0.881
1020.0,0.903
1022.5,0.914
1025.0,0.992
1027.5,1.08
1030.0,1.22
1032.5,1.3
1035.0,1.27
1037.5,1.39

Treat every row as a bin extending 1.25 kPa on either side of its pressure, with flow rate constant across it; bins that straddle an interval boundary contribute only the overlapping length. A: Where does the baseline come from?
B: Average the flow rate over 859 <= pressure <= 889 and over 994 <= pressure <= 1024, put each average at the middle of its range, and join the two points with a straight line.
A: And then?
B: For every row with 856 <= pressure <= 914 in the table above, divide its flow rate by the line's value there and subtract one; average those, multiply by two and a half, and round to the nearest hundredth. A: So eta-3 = 0.32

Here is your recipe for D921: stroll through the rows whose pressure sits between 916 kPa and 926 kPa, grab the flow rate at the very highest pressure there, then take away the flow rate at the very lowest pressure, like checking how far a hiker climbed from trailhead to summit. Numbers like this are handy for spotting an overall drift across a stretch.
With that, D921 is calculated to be 0.09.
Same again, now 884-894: 0.03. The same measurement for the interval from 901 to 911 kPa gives 0.00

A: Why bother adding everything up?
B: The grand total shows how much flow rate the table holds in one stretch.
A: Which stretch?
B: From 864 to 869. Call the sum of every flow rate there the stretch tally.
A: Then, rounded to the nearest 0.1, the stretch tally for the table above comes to 1.5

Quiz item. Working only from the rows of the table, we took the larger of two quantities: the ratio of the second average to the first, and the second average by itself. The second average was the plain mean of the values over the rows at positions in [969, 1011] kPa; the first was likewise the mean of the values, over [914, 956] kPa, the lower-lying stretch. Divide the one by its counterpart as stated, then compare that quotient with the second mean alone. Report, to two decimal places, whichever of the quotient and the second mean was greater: 1.48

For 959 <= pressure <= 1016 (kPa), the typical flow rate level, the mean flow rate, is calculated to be 1.43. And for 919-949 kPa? 1.56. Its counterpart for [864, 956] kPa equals 1.44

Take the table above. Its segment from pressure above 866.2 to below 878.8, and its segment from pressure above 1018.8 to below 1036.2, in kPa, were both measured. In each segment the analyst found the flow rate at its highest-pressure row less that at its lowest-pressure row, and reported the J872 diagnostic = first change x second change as 0.202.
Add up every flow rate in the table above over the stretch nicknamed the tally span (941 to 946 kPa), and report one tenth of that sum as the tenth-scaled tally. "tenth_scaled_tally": 0.317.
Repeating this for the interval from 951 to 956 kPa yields 0.286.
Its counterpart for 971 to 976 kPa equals 0.301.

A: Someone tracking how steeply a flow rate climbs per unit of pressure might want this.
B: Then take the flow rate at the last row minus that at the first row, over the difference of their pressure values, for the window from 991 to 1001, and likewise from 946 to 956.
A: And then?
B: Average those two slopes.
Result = -0.016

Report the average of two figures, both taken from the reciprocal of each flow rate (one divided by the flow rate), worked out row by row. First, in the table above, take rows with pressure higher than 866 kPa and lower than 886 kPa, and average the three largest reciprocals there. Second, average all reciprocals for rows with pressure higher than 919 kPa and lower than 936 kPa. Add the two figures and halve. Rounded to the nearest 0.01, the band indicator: 0.89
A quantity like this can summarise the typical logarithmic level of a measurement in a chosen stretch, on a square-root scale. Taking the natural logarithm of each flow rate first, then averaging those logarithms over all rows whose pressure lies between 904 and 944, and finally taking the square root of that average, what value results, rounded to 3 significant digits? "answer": 0.655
